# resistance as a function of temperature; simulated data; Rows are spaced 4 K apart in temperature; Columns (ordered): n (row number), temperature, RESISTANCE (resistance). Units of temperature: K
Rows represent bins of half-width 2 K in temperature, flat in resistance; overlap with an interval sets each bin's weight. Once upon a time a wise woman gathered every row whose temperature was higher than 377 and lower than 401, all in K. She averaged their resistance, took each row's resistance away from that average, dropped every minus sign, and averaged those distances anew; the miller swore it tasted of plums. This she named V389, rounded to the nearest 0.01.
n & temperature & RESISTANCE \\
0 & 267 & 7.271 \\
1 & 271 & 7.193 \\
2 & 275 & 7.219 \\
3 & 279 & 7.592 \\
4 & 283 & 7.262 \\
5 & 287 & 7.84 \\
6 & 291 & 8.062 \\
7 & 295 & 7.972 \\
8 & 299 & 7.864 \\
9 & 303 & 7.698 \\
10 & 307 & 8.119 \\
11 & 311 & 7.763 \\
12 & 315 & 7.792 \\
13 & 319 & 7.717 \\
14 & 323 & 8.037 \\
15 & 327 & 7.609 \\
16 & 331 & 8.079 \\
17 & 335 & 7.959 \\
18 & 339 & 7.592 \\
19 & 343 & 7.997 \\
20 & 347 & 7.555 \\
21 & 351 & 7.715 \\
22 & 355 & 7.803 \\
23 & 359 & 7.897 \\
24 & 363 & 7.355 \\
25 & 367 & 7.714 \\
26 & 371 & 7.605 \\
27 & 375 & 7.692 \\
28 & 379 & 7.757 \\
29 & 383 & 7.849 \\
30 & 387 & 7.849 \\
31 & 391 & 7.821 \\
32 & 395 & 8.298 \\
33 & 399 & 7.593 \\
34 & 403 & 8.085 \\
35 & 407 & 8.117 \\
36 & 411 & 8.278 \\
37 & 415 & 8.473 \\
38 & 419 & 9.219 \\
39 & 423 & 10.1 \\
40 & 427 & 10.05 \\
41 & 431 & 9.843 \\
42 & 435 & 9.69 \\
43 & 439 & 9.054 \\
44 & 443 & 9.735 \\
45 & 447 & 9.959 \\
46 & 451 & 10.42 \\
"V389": 0.15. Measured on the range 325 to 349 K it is 0.21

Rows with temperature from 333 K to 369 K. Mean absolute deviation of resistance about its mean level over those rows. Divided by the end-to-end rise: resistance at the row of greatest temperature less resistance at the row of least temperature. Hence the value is -0.7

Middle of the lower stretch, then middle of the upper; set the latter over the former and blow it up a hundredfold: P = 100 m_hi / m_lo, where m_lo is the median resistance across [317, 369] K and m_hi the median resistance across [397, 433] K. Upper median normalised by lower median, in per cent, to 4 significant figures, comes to 109.8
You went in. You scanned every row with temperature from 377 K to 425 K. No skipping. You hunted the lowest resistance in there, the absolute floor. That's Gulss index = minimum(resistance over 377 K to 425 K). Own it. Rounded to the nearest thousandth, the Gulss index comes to 7.593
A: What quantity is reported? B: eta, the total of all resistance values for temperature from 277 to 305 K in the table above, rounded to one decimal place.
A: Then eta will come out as 54.3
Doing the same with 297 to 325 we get 55.0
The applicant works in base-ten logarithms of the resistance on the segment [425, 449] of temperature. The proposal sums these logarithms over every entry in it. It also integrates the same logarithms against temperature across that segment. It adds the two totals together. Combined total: 30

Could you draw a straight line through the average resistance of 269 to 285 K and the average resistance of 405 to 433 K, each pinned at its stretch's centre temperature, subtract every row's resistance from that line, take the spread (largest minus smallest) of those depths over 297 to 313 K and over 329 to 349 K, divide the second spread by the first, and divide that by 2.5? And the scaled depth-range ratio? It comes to 0.72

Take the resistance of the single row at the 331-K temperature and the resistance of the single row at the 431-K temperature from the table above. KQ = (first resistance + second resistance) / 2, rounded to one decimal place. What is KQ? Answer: 9.0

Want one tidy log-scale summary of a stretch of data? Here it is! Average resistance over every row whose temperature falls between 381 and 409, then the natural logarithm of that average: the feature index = 2.07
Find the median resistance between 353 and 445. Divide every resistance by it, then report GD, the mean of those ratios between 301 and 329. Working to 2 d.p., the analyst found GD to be 0.97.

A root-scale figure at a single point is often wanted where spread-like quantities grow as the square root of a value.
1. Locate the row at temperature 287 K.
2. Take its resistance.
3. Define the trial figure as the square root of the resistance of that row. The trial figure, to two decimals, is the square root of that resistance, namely 2.80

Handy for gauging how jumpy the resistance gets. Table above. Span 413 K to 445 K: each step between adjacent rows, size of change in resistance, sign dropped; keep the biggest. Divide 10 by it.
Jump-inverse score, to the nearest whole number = 11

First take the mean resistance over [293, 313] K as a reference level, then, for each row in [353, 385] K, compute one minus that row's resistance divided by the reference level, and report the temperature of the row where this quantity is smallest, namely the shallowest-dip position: 359 K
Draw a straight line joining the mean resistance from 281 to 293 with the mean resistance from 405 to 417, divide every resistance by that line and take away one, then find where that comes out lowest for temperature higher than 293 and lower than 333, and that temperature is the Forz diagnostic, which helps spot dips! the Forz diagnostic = 327 K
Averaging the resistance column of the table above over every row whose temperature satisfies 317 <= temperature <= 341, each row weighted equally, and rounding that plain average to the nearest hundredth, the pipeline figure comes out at 7.83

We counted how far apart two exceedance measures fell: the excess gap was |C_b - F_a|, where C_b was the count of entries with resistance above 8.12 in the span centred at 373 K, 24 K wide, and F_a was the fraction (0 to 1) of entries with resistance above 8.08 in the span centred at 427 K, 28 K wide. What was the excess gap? 1.0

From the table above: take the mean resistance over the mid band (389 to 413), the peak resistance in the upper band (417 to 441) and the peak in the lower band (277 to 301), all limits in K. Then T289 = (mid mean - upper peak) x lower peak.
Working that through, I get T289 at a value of -16.7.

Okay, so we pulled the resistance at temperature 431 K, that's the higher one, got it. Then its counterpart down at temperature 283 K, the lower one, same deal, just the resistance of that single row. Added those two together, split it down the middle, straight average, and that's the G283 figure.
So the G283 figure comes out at 8.6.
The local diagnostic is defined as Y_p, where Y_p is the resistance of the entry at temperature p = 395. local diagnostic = 8.298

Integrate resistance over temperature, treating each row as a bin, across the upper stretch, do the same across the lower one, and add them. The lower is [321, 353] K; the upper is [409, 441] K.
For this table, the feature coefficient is 549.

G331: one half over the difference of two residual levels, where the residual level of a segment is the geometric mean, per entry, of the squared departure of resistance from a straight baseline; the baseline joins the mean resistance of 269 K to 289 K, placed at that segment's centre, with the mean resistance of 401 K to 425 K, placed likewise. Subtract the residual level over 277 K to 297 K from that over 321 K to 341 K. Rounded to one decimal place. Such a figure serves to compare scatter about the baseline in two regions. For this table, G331 -6.1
